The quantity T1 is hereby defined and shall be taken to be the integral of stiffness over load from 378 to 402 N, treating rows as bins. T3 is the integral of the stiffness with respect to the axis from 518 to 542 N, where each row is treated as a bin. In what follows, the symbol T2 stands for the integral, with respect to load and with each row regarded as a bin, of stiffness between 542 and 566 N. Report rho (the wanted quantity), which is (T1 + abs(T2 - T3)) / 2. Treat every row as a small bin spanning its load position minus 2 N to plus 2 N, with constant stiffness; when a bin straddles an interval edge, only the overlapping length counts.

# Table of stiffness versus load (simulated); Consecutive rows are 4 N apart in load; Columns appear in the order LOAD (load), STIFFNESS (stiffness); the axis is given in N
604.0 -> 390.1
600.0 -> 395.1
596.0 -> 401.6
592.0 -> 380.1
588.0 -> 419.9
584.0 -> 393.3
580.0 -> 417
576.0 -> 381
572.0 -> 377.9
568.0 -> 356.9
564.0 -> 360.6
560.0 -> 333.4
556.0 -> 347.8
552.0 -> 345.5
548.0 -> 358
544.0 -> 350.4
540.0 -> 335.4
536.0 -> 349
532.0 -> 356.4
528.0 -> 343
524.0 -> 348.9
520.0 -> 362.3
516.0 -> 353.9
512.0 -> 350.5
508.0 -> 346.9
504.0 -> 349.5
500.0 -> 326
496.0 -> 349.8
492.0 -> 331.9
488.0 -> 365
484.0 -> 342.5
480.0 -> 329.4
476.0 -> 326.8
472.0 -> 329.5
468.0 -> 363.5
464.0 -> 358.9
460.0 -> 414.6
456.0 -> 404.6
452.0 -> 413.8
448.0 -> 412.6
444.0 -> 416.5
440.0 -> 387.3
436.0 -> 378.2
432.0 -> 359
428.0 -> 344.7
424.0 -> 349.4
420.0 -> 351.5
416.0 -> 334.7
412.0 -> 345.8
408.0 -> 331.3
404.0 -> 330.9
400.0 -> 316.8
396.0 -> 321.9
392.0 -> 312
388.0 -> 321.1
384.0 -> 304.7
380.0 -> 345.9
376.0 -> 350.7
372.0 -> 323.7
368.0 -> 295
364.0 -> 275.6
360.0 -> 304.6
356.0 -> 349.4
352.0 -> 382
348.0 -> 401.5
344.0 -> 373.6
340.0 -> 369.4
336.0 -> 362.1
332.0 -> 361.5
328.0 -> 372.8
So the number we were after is 3846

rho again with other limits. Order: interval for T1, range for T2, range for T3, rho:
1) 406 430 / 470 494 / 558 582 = 4518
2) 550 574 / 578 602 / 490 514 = 4949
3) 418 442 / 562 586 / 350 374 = 5053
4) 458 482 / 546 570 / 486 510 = 4312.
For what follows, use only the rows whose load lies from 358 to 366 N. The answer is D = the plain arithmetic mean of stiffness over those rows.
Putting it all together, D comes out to 290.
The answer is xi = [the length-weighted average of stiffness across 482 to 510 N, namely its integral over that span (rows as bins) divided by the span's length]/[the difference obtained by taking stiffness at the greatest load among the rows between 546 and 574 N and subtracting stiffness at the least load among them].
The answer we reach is 17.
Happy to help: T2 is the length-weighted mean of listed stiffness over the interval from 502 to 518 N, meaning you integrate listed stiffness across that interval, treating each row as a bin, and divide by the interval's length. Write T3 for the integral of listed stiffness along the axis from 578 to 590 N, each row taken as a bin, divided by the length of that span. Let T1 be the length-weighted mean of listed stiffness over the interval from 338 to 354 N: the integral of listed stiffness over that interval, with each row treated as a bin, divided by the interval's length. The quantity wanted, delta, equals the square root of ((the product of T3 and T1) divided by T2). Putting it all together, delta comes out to 21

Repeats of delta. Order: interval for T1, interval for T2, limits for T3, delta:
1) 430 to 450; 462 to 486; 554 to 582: 21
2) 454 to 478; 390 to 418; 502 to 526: 20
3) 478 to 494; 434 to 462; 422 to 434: 17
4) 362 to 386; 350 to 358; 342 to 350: 18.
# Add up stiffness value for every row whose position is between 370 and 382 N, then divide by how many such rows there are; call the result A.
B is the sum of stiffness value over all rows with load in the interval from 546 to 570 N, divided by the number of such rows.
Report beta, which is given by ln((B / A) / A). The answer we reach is -5.80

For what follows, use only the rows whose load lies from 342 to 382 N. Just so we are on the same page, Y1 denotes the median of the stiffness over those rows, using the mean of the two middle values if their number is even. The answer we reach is 348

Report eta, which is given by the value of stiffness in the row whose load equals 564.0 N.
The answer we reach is 360.6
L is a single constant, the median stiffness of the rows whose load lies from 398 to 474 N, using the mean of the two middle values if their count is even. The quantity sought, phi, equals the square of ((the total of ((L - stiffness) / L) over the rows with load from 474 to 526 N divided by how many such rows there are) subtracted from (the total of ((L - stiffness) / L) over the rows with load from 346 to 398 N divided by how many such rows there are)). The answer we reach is 0.002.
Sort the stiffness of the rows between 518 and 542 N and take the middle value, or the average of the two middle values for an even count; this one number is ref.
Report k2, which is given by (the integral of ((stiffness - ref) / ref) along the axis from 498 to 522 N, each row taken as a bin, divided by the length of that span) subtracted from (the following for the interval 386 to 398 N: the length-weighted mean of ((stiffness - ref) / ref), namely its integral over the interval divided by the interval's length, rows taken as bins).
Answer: -0.09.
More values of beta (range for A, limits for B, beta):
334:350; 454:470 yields -5.91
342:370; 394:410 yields -5.87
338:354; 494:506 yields -6.05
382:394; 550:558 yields -5.64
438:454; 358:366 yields -6.35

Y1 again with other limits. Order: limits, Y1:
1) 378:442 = 340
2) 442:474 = 409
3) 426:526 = 354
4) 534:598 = 359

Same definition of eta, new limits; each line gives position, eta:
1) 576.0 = 381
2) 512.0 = 350.5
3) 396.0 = 321.9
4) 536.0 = 349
